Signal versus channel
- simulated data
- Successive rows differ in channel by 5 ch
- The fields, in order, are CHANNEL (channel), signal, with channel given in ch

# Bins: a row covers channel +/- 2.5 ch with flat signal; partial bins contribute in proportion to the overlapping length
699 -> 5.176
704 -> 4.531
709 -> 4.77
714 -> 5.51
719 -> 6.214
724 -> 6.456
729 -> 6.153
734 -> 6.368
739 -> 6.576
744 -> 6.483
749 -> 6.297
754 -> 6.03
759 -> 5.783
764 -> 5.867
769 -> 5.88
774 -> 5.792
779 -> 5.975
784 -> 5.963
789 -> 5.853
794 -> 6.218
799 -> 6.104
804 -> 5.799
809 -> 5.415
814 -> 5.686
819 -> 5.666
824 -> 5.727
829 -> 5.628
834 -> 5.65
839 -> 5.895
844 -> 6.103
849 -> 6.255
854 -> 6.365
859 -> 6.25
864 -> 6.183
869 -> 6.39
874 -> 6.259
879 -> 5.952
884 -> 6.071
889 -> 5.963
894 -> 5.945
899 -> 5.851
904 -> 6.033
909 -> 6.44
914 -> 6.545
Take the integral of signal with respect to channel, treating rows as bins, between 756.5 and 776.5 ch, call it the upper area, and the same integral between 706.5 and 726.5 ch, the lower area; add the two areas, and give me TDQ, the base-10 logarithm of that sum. 2.36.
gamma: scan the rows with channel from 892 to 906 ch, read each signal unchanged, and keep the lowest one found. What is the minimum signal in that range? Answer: 5.851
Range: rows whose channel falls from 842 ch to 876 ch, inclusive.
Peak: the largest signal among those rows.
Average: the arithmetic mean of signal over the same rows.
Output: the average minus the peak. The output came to -0.13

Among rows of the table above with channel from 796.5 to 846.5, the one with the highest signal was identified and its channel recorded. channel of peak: 799 ch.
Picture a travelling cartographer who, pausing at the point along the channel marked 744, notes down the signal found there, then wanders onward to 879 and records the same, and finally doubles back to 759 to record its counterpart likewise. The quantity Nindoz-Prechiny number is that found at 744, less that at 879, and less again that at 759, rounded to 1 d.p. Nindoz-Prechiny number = -5.3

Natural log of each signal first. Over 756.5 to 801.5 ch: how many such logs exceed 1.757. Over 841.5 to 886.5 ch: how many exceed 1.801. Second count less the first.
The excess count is 1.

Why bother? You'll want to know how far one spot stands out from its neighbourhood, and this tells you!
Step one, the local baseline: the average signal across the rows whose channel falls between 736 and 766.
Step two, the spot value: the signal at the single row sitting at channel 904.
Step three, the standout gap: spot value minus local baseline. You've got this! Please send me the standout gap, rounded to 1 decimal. -0.1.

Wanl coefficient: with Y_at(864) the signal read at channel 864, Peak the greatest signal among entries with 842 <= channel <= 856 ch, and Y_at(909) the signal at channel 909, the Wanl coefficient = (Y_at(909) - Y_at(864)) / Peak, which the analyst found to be 0.04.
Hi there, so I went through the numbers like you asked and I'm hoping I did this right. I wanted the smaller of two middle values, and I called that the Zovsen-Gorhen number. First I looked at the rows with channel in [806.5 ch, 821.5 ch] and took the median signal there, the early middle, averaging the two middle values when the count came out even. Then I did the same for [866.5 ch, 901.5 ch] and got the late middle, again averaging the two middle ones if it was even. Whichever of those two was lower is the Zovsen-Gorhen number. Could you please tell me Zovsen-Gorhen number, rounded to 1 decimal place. 5.7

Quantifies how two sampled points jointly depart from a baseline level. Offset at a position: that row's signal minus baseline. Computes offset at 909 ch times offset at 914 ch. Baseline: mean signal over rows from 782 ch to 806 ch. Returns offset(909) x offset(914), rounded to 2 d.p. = 0.25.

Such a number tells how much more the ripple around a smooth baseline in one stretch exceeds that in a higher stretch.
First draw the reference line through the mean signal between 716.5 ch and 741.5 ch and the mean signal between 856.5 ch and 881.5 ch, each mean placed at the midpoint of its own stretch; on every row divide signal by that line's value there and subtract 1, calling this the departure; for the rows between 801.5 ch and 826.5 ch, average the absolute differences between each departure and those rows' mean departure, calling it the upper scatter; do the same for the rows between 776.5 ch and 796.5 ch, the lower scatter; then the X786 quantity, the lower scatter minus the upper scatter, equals 0.0019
